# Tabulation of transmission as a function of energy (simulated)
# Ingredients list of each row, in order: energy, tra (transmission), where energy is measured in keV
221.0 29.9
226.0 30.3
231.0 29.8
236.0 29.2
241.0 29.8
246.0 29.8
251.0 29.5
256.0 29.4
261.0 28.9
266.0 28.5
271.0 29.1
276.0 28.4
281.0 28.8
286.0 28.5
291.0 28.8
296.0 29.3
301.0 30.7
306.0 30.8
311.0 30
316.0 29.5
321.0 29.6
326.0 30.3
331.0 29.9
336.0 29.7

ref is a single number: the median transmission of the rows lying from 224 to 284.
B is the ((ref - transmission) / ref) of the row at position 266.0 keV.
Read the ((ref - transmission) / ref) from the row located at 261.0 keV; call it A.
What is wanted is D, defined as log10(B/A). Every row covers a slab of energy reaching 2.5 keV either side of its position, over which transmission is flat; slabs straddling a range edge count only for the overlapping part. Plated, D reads 0.30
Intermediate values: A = 0.014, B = 0.027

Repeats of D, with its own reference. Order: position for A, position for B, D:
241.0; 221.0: 0.08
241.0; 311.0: 0.15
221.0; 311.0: 0.07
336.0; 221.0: 0.18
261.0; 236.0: -0.60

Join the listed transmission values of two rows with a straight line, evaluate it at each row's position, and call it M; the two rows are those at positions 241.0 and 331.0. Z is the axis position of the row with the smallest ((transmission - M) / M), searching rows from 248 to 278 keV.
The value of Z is 276.0 keV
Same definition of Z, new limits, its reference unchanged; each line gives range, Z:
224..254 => 236.0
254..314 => 276.0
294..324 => 296.0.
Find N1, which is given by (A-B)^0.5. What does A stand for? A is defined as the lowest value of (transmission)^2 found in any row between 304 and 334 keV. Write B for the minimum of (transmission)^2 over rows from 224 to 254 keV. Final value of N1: 4.2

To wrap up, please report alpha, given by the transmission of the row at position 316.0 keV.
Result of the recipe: 29.5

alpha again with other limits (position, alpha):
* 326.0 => 30.3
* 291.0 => 28.8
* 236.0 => 29.2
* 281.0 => 28.8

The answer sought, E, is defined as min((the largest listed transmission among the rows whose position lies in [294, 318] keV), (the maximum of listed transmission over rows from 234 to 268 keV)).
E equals 29.8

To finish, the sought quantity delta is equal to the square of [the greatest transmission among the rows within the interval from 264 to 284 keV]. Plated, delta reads 847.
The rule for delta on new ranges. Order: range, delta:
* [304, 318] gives 949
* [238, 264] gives 888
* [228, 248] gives 888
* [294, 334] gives 949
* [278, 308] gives 949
